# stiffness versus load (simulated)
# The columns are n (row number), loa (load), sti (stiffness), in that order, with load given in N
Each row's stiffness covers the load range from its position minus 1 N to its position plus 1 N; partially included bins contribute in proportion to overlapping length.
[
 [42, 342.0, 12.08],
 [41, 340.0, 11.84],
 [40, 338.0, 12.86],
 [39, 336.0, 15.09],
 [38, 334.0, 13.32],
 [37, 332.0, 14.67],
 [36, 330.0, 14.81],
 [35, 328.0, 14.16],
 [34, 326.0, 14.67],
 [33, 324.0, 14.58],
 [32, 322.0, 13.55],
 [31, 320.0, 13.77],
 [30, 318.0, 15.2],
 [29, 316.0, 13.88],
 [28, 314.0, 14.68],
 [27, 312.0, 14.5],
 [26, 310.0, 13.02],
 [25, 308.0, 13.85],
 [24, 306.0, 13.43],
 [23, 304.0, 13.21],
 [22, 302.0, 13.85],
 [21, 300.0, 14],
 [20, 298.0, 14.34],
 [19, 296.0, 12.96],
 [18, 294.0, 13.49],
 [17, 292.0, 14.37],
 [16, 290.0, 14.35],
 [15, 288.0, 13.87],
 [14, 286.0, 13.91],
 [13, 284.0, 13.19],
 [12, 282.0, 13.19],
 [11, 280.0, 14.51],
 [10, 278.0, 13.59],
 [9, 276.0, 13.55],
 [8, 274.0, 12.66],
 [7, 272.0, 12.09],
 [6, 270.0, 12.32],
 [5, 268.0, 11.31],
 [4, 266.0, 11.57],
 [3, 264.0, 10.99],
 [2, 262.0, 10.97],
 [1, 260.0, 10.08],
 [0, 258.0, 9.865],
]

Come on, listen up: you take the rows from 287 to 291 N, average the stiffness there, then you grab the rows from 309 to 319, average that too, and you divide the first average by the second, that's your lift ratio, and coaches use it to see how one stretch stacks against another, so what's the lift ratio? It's 0.99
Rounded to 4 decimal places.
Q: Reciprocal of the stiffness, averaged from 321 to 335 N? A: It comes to 0.0703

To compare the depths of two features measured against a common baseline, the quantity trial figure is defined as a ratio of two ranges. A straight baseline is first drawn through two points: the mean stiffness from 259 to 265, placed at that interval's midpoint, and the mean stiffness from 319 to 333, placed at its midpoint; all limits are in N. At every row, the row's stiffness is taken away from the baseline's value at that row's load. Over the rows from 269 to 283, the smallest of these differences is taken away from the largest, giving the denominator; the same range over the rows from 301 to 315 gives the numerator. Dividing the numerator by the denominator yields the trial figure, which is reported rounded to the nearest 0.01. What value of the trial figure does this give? 0.73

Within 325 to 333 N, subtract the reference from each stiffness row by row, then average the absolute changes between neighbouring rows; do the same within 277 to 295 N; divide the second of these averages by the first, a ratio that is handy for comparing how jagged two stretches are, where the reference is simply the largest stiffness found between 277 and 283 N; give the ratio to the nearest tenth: 1.3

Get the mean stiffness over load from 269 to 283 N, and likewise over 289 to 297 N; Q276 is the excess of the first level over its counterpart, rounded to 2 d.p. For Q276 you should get -0.66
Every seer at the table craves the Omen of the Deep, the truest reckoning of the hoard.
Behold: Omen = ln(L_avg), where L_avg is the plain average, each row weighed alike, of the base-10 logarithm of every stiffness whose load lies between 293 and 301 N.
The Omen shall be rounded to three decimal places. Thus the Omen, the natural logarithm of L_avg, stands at 0.128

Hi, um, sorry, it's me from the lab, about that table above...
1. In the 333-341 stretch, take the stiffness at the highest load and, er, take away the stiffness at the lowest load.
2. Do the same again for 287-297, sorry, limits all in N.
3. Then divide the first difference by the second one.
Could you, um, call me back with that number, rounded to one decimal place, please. 1.6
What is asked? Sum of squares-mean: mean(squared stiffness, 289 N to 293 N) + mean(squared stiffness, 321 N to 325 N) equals 404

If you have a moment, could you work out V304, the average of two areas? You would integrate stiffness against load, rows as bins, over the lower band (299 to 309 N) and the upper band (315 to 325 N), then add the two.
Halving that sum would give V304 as 139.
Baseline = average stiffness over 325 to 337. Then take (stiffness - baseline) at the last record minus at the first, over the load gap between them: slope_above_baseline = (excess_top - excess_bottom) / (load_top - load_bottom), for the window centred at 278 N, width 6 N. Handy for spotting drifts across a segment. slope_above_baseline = 0.24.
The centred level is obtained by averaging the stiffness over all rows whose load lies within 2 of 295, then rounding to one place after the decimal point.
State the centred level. 13.2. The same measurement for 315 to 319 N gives 14.5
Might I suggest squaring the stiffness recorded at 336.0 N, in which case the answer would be 228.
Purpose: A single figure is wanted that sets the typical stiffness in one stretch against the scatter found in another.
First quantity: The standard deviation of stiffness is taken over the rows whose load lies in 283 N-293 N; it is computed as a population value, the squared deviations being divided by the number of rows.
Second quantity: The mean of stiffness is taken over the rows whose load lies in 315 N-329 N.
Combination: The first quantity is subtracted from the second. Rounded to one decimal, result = 13.8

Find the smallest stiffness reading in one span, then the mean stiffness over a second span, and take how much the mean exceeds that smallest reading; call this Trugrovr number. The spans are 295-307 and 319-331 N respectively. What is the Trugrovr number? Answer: 1.3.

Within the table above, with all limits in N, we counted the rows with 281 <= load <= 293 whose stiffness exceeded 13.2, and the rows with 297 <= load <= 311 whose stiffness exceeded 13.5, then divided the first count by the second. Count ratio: 1.0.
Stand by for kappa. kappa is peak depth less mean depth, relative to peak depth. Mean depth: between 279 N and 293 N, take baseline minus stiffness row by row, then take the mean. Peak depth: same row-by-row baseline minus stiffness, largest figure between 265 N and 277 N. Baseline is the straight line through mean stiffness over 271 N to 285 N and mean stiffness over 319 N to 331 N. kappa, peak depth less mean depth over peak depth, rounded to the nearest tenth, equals 1.3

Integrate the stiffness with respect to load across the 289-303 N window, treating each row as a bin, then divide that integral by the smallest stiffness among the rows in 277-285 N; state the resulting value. 15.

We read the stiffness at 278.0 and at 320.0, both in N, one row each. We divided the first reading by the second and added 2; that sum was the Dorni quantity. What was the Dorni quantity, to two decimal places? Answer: 2.99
